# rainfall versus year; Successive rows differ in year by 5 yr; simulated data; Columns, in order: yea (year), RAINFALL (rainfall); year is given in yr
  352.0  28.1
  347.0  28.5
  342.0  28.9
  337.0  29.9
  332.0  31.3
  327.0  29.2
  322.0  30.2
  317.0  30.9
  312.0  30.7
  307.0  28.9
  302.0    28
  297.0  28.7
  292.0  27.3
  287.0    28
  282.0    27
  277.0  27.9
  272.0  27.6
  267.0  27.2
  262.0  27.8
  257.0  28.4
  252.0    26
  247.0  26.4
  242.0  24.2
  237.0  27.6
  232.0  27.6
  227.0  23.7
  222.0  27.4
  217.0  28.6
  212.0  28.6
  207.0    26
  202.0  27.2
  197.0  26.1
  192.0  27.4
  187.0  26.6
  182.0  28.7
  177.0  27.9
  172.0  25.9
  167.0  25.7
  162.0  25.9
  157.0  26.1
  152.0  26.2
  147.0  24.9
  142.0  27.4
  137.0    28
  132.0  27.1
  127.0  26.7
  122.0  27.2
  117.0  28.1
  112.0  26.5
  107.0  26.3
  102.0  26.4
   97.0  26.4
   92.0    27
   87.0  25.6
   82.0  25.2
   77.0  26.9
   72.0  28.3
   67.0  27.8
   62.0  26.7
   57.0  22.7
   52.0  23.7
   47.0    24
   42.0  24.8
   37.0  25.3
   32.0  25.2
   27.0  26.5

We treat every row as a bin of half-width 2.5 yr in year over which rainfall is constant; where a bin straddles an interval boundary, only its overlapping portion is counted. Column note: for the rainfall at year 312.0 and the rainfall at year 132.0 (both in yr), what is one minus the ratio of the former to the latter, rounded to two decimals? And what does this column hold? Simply -0.13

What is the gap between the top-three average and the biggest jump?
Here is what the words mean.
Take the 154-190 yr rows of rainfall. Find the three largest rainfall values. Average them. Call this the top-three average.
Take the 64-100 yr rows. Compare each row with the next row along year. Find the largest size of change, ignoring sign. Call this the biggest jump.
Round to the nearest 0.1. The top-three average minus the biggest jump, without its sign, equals 26.0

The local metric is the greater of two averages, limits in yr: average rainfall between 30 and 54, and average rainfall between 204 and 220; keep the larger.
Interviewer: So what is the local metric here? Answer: 27.7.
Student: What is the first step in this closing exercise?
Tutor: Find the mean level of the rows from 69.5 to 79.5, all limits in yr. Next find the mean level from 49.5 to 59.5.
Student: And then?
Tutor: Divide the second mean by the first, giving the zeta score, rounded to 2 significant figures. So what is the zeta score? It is 0.84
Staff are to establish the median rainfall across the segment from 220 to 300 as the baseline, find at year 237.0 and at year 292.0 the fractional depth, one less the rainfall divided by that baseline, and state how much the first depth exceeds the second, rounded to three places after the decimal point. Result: -0.011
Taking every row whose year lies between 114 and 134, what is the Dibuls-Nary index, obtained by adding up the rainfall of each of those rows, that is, 109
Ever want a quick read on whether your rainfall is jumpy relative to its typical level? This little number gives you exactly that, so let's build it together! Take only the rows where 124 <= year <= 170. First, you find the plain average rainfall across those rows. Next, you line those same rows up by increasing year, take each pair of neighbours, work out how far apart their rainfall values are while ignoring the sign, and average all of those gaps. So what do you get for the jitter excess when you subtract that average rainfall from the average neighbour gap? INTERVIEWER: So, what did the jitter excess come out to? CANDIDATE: -25.7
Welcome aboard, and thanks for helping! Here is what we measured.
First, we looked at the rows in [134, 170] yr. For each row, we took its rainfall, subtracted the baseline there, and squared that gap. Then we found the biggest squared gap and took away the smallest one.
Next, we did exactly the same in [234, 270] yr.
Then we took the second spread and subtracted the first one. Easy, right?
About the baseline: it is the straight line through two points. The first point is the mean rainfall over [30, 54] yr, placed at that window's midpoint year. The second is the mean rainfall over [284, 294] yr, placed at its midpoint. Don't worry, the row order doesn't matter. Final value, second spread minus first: 3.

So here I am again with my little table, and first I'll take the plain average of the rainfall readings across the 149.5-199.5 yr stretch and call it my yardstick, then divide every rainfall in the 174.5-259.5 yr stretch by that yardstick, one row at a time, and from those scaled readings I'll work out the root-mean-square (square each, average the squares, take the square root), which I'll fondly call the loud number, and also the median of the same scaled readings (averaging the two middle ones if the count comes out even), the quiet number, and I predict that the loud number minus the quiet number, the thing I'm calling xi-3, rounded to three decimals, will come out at -0.015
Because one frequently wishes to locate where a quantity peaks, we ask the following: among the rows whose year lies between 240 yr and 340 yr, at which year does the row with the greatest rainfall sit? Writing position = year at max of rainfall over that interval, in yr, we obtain 332.0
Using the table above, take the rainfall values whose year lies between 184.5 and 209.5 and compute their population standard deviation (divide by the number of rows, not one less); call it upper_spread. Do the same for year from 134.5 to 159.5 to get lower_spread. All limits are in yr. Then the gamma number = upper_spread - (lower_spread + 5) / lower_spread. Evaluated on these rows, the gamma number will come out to -5.1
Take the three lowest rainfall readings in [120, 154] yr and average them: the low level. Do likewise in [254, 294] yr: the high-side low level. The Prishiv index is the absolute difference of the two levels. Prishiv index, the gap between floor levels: 1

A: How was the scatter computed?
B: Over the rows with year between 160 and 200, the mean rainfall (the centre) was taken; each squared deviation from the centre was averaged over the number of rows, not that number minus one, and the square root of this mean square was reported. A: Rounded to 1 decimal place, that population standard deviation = 1.0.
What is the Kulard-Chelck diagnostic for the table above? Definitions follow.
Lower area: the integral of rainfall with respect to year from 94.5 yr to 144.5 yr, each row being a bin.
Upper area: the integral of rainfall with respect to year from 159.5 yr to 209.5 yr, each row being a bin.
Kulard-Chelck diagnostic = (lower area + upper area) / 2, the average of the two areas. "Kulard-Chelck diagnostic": 1344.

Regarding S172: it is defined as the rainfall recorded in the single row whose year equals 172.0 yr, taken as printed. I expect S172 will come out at 25.9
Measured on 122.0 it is 27.2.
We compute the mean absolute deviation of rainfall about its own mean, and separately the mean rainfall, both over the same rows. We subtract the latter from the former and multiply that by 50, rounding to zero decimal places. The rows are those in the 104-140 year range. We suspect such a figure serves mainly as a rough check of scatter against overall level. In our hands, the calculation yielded -1329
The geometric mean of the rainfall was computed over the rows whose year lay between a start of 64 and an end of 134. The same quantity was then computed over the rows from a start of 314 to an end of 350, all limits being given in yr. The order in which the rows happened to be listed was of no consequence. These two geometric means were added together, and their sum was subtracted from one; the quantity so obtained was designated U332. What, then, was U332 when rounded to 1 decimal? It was -55.6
